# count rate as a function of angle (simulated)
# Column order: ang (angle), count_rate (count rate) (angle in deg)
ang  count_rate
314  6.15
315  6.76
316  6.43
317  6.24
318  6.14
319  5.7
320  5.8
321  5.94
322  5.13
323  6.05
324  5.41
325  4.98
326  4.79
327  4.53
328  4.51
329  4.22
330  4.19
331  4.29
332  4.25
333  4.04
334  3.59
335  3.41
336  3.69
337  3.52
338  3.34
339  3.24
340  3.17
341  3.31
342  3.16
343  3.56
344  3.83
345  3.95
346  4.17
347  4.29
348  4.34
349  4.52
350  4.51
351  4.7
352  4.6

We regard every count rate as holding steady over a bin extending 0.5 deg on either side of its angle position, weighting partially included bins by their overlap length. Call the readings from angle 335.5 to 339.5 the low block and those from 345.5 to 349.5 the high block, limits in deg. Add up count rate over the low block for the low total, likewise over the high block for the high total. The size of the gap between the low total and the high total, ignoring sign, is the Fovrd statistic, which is 3.5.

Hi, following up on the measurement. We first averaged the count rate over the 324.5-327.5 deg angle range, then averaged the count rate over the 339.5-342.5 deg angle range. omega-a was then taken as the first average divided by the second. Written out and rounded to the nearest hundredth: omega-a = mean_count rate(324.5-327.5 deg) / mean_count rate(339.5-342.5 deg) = 1.48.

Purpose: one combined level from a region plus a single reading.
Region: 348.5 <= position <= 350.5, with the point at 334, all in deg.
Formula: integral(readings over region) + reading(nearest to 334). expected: 13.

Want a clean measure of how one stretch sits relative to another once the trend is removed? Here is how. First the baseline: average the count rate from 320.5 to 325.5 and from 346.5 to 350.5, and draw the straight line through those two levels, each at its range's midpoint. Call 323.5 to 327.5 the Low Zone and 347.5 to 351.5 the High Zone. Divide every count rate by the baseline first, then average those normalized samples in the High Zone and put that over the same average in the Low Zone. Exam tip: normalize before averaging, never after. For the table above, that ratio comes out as 1.1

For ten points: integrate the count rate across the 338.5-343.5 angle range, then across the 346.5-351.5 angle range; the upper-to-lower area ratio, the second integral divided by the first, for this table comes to 1.36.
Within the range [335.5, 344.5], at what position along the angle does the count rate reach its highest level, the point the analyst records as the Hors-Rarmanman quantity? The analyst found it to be 344 deg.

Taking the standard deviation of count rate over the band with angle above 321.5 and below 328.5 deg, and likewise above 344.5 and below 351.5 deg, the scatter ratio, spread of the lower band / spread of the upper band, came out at 2.2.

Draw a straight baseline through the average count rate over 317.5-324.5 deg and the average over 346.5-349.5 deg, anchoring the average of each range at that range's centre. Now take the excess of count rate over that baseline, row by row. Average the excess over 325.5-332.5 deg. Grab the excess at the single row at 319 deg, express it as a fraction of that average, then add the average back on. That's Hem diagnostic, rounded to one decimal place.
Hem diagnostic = -0.8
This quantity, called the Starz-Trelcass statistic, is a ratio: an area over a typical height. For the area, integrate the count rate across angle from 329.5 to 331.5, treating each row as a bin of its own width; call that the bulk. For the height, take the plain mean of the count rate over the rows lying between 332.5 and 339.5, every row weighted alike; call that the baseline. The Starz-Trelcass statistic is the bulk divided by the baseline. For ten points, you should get 2.4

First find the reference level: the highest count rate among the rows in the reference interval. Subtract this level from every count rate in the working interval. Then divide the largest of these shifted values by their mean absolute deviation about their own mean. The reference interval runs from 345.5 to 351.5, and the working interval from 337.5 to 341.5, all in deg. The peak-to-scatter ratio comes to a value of -23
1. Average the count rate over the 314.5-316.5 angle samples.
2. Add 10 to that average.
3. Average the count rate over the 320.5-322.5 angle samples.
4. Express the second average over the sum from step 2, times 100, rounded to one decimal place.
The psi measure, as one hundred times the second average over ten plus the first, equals 33.4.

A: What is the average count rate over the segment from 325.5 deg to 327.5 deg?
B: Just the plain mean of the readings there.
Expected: 4.7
